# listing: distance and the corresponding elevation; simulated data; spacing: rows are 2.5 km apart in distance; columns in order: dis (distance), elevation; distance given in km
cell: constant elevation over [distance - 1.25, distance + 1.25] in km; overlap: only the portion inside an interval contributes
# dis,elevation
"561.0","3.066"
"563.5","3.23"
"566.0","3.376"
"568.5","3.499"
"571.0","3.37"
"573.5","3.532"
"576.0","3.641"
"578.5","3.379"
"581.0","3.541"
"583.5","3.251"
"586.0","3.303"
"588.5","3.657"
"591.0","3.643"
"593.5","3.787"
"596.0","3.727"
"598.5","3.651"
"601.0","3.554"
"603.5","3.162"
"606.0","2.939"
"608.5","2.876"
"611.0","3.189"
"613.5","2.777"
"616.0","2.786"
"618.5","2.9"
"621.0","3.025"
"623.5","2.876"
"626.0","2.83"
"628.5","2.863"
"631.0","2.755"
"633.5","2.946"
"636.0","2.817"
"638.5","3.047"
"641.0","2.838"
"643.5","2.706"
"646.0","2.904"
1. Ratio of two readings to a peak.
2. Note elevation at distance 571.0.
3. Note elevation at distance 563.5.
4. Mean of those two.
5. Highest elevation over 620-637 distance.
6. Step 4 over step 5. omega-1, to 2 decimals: 1.09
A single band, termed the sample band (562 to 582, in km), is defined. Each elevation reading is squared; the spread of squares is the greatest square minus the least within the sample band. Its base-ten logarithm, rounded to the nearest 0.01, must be 0.45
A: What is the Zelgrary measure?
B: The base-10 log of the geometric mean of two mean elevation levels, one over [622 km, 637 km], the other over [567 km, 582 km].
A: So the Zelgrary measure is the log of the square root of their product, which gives 0.499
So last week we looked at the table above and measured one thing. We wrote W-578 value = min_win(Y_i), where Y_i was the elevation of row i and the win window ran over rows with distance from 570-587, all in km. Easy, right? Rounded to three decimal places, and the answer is 3.251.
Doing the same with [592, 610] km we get 2.876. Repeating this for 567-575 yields 3.370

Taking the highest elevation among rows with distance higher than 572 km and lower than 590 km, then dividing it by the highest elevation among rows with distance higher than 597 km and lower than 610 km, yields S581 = 1.002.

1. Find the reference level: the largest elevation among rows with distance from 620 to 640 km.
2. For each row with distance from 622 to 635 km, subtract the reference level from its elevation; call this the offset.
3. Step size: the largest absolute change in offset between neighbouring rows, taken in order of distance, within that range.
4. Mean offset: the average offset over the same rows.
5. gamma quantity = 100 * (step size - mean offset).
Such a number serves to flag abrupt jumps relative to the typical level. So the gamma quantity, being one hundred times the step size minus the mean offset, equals 38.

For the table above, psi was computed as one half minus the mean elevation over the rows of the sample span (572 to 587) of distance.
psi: -2.9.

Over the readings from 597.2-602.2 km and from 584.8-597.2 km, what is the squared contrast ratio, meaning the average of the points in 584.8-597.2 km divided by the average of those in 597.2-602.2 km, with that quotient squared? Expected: 1.0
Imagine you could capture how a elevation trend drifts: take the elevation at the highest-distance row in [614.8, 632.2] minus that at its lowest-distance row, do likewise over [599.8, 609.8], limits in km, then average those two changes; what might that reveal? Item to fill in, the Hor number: -0.35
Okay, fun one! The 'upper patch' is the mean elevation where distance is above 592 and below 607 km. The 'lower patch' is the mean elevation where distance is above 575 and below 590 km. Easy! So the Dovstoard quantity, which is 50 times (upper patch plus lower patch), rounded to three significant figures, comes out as 347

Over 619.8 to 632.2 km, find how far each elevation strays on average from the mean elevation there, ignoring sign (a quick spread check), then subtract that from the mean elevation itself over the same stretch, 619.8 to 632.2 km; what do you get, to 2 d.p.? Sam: 2.81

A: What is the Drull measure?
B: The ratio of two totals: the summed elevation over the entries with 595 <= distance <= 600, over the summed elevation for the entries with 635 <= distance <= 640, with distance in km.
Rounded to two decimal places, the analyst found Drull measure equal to 1.26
